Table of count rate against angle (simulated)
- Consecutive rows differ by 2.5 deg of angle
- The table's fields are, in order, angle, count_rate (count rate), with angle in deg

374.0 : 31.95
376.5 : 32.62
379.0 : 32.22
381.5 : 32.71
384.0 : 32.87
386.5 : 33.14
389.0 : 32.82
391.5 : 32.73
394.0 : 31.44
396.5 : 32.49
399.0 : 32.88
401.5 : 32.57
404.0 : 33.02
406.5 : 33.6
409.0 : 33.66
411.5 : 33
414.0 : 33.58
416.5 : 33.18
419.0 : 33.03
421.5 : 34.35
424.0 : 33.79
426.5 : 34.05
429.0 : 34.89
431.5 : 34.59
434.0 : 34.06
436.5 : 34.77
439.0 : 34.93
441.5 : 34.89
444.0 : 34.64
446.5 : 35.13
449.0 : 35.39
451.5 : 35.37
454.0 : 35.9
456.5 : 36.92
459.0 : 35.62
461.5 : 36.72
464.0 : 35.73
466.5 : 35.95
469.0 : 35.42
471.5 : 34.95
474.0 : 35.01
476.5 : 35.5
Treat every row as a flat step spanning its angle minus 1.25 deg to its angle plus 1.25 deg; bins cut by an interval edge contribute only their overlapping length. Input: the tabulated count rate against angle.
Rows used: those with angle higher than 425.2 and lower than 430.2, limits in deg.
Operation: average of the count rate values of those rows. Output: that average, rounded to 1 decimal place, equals 34.5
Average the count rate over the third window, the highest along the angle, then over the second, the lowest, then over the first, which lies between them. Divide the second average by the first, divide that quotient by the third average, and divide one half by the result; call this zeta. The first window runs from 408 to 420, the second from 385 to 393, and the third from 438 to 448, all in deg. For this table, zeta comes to 17.7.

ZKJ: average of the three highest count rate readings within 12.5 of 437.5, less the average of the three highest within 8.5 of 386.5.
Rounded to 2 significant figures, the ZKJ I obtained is 2.2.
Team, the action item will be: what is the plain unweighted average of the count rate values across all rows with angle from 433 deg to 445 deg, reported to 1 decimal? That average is 34.7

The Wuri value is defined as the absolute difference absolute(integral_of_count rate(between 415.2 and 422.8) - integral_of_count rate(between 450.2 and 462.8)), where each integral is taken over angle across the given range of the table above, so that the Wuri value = 200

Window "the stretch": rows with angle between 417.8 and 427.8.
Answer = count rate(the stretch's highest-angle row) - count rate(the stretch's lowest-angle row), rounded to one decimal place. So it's 1.0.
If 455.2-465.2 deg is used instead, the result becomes -1.2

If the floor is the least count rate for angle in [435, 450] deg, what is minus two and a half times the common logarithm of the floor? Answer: -3.85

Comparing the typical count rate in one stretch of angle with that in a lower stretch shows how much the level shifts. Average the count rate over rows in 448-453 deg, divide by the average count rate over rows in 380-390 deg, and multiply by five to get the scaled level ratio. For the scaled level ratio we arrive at 5.4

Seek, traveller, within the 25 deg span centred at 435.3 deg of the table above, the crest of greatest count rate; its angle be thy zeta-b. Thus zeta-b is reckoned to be 446.5 deg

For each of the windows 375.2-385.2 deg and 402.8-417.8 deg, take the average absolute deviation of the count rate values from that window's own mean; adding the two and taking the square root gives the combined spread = 0.68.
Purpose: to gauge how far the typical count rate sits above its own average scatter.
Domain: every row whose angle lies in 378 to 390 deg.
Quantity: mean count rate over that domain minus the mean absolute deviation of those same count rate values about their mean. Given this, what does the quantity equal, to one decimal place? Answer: 32.5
